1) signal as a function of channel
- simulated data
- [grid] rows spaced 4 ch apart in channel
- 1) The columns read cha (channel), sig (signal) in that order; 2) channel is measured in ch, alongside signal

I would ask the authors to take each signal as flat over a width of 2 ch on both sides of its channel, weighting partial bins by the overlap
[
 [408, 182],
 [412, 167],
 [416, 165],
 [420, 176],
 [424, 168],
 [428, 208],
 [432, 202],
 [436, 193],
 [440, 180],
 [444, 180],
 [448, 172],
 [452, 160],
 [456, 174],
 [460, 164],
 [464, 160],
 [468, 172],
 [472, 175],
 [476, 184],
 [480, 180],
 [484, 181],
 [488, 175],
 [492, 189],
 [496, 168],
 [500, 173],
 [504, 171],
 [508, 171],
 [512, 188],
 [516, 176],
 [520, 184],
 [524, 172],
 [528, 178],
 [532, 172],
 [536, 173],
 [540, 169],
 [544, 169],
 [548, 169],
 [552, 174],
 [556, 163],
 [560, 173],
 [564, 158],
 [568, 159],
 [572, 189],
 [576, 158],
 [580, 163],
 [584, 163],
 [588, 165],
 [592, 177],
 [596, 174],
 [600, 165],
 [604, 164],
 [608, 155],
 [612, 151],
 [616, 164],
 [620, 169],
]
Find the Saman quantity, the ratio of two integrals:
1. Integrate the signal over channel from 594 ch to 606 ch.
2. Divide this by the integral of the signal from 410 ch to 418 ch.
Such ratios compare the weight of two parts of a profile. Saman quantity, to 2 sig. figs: 1.5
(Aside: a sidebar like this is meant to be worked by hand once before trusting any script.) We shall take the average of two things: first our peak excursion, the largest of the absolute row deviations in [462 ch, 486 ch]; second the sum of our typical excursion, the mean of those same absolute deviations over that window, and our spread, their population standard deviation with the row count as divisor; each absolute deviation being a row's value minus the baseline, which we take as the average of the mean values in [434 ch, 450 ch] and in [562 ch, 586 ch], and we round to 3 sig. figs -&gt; 12.2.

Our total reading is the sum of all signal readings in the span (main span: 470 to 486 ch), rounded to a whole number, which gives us 720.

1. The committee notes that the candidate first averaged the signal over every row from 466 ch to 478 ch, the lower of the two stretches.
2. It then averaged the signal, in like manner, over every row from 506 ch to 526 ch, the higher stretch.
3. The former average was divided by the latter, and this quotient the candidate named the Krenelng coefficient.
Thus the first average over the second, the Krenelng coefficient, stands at 0.99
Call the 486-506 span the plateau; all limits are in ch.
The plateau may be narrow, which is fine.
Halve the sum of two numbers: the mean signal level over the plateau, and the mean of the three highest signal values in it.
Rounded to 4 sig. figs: 177.1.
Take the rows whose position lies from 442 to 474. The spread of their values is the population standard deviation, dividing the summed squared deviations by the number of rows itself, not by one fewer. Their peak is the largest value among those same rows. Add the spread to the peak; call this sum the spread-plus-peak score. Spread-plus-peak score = 187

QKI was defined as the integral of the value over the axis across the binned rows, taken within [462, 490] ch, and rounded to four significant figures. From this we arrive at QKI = 4908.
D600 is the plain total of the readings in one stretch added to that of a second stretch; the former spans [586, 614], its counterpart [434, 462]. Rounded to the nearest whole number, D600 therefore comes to 2374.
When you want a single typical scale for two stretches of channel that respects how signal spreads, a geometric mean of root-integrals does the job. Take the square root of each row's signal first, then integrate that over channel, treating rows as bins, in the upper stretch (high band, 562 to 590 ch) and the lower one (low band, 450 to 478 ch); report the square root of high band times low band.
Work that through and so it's 362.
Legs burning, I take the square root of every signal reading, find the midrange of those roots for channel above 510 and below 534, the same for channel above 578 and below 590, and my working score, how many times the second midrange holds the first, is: 0.95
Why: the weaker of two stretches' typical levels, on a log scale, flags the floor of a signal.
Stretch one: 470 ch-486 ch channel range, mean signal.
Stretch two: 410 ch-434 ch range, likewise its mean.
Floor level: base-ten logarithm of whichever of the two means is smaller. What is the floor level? 2.26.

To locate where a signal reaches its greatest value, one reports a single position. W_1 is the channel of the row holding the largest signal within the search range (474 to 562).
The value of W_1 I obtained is 492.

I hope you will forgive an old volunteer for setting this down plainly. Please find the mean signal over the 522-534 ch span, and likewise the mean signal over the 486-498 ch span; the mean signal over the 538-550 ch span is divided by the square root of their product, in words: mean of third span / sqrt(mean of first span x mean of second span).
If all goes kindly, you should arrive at 0.96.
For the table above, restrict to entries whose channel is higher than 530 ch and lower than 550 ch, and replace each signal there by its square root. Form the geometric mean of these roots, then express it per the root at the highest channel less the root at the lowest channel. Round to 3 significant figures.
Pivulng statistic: -114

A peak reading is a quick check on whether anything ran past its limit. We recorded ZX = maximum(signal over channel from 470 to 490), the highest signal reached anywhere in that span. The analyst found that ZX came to 184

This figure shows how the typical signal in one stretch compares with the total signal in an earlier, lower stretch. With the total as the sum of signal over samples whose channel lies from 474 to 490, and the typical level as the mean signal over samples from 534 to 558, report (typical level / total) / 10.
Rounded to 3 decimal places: 0.024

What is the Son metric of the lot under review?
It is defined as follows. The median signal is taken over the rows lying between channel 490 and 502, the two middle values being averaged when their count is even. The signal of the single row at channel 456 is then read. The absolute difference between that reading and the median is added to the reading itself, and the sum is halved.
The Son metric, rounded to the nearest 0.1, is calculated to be 87.5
